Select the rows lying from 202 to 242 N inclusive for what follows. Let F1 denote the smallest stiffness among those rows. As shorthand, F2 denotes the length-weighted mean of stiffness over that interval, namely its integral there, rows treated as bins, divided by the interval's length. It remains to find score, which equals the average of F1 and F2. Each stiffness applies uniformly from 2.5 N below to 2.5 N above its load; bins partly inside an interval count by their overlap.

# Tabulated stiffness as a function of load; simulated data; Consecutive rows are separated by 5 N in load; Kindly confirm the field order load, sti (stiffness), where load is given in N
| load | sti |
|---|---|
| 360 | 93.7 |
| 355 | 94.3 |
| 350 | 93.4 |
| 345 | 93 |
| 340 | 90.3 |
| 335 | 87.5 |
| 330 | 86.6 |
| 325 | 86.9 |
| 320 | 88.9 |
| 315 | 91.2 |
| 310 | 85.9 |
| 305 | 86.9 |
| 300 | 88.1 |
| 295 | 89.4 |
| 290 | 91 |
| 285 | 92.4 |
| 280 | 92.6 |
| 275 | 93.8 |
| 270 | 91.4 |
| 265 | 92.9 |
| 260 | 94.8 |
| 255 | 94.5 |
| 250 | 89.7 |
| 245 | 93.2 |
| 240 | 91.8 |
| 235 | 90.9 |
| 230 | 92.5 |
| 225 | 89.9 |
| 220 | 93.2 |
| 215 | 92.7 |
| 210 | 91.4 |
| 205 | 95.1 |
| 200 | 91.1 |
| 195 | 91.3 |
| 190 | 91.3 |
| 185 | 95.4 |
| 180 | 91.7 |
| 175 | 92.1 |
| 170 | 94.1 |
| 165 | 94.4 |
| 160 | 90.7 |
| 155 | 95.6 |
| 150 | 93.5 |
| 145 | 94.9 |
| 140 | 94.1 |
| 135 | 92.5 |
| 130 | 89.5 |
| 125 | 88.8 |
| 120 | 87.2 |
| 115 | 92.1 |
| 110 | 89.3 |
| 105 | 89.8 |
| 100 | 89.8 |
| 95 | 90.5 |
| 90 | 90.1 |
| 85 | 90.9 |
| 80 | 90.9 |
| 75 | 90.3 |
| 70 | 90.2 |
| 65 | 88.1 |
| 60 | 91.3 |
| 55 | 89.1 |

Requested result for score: 91.0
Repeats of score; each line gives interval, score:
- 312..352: 88.1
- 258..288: 92.2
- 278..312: 87.7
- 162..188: 92.6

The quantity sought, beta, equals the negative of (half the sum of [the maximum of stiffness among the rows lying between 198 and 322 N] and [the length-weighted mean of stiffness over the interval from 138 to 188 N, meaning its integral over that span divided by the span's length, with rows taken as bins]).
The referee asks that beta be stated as -94.4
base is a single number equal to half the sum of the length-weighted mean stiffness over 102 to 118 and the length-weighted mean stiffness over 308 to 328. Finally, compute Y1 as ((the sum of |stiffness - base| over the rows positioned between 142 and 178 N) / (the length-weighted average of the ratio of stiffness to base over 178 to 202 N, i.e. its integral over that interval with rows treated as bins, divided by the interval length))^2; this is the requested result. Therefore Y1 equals 870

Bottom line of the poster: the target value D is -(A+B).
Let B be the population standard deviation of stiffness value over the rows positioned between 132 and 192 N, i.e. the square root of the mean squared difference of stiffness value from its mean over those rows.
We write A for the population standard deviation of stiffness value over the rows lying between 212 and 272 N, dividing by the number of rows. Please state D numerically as -3.1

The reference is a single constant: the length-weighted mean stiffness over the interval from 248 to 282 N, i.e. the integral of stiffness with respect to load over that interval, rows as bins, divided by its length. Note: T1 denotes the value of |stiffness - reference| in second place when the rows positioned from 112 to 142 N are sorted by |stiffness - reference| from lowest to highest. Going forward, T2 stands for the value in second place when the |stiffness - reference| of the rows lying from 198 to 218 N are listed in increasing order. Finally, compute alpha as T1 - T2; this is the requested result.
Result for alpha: -0.7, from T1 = 0.8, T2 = 1.46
